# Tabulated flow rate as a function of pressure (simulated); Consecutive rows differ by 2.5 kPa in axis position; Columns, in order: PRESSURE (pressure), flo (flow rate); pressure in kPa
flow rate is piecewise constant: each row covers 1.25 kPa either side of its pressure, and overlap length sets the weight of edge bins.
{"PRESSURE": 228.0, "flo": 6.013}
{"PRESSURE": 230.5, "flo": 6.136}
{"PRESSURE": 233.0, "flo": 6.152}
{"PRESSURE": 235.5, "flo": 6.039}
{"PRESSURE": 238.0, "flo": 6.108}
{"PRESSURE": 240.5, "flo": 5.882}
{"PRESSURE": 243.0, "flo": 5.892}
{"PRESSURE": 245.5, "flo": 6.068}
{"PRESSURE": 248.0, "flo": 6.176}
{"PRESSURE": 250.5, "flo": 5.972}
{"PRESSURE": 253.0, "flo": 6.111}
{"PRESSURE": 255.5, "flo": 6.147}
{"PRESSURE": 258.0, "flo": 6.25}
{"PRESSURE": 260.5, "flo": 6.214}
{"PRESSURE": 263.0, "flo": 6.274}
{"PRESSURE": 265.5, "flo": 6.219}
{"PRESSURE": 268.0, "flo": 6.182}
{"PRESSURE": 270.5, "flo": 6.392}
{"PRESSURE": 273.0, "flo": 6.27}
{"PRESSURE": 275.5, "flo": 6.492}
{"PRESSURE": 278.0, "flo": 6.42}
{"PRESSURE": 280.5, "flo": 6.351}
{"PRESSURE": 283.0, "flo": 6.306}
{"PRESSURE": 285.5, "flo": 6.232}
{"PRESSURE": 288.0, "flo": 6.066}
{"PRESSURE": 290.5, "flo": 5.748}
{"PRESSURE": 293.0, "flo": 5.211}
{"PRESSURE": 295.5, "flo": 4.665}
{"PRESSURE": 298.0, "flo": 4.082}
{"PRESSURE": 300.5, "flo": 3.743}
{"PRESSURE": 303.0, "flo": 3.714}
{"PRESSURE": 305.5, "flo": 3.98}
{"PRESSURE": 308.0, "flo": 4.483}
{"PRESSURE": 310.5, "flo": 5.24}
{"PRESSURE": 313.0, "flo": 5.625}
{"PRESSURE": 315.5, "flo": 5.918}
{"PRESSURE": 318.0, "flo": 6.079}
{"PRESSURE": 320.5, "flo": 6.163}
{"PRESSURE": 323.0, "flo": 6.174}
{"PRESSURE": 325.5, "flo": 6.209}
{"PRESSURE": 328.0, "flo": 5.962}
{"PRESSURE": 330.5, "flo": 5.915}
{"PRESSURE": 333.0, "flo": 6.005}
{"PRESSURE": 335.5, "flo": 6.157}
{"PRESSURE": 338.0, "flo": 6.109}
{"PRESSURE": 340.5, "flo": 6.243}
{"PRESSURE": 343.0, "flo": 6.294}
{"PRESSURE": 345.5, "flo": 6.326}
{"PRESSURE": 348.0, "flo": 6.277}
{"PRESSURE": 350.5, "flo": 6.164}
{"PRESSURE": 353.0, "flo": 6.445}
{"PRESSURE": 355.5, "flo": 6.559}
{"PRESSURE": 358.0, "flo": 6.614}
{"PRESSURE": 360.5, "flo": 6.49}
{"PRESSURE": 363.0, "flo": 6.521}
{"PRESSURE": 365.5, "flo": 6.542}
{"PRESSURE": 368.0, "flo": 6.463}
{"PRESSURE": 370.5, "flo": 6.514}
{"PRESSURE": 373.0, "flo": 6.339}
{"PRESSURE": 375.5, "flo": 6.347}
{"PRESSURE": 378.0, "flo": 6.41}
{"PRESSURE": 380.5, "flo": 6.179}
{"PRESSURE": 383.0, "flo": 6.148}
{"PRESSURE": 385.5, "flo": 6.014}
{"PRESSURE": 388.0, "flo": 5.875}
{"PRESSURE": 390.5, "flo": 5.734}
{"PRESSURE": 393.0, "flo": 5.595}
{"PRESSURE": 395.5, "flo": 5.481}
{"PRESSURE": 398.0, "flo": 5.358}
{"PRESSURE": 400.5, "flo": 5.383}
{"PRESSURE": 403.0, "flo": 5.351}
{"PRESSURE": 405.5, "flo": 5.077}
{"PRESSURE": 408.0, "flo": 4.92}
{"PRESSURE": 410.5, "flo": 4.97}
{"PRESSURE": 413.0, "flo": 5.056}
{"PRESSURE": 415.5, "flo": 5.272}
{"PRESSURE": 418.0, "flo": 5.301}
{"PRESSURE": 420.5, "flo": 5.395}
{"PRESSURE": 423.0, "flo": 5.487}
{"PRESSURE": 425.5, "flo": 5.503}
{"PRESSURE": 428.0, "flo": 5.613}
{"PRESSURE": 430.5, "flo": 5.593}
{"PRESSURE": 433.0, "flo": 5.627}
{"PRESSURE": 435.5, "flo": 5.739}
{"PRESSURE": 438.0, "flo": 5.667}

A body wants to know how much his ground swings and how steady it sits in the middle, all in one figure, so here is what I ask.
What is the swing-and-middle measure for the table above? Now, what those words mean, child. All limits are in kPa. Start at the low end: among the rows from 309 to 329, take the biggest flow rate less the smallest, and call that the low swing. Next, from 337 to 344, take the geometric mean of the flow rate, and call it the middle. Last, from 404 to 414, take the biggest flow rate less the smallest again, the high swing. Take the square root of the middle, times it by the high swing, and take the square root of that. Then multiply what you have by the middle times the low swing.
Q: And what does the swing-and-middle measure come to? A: 3.8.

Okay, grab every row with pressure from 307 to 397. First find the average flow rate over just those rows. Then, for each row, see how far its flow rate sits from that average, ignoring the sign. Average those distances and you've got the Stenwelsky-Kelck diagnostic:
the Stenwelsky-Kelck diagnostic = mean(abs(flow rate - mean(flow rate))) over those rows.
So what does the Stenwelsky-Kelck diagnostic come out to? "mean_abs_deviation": 0.30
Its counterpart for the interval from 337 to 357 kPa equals 0.11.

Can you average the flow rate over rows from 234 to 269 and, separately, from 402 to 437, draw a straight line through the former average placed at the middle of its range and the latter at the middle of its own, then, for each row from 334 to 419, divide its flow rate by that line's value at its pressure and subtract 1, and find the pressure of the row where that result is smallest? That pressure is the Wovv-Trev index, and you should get 408.0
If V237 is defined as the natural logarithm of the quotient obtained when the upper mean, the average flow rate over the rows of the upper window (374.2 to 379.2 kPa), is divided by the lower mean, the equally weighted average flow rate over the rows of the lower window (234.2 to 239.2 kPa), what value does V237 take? 0.05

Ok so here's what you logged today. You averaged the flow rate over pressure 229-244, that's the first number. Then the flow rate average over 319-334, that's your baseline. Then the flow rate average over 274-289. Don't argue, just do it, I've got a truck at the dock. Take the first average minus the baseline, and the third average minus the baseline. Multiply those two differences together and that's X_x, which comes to 0.0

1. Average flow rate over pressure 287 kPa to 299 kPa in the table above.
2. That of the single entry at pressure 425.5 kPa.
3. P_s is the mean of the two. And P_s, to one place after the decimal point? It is 5.3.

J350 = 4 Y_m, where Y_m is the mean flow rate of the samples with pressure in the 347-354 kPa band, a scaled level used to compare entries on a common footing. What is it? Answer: 25.2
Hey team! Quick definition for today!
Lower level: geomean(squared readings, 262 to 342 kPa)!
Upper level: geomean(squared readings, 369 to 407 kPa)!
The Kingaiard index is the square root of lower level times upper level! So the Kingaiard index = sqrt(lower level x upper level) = 32.9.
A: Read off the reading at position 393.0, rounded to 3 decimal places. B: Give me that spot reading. 5.595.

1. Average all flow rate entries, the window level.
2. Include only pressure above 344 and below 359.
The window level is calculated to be 6.4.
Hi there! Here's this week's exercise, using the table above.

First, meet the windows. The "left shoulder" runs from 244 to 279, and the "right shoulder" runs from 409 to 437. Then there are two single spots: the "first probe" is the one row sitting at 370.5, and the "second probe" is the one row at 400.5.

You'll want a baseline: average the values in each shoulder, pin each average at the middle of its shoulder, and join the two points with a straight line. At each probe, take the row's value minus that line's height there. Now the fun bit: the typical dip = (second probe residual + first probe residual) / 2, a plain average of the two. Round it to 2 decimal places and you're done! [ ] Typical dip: 0.35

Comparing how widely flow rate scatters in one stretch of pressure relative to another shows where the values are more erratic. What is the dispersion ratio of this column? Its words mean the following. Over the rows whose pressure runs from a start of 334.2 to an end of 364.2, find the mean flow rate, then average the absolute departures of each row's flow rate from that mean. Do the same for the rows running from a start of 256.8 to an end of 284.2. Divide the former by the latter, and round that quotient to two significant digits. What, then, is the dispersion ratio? 1.9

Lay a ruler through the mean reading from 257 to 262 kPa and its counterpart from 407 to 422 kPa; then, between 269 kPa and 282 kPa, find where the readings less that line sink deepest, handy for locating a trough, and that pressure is 273.0 kPa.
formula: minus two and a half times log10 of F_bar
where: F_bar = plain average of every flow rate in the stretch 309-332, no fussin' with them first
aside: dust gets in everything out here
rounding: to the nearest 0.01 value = -1.93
